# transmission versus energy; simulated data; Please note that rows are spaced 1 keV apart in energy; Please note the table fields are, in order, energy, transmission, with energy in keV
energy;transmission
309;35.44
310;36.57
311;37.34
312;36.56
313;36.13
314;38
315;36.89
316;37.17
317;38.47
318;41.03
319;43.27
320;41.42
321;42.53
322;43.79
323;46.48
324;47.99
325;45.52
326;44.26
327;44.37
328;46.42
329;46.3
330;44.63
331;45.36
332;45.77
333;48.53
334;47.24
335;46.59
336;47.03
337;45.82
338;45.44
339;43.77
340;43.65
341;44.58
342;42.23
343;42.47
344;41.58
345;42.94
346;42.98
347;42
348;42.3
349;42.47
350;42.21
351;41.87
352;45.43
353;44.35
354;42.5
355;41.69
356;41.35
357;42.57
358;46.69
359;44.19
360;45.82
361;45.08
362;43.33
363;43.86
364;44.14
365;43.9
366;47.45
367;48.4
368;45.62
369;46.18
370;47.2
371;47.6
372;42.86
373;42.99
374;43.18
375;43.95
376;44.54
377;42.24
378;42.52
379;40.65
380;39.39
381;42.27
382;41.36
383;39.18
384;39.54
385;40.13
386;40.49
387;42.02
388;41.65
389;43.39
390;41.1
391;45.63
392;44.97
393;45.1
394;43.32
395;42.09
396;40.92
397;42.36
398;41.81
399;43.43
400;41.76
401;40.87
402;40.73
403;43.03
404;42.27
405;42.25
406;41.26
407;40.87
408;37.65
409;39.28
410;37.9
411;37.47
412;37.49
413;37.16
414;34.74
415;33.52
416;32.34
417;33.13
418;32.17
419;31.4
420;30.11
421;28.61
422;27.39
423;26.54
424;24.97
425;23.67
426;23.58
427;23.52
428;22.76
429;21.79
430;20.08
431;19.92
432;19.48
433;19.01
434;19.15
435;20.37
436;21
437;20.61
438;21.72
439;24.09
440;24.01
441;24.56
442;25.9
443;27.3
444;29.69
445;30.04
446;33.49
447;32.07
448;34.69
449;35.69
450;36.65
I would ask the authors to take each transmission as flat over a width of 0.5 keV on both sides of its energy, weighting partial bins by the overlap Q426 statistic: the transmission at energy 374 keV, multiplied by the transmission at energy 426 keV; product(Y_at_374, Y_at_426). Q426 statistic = 1018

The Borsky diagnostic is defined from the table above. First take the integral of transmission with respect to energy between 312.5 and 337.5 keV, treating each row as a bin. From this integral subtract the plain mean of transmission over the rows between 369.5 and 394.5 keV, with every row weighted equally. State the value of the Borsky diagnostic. 1048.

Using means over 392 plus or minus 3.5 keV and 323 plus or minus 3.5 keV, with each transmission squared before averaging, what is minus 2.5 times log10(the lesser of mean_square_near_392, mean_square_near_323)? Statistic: -8.2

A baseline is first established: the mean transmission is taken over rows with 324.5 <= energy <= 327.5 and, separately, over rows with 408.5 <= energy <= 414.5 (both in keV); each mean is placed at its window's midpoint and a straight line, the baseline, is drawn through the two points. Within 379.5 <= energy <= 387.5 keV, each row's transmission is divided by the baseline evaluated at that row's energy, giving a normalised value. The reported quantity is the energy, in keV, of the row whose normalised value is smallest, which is 380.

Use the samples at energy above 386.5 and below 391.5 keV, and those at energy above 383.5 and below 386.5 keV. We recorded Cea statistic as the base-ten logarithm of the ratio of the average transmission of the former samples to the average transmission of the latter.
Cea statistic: 0.03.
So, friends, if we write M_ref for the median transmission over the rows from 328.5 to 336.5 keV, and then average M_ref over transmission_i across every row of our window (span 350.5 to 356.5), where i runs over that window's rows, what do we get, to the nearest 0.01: 1.08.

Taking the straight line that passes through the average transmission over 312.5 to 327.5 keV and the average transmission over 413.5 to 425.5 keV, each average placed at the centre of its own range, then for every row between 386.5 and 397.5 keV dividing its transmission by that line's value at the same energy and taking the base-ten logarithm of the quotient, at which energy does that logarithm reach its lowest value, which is 390 keV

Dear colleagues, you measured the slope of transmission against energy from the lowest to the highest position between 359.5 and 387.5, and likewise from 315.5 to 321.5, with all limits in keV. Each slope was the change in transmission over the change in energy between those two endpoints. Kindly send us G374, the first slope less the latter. -1.2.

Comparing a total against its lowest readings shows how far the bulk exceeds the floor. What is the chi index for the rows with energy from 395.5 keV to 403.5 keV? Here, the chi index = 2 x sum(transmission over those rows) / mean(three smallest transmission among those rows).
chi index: 16.4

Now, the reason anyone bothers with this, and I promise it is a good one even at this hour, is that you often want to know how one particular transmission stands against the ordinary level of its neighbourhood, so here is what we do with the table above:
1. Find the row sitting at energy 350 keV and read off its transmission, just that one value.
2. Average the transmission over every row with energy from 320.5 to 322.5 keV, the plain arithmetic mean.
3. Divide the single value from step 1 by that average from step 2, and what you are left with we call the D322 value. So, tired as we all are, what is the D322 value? 1.0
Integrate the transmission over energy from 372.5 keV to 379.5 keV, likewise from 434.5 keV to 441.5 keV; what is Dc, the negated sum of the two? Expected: -456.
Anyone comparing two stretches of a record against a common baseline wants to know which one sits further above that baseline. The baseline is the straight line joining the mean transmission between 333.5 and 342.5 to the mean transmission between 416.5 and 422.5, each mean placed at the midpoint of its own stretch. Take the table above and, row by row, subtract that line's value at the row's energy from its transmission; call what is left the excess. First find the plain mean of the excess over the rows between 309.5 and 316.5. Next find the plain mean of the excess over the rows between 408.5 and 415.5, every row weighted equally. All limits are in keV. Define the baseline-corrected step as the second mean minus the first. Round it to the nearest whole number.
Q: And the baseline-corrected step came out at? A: 18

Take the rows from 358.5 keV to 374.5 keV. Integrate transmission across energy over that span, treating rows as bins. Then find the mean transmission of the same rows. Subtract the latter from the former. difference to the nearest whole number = 677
